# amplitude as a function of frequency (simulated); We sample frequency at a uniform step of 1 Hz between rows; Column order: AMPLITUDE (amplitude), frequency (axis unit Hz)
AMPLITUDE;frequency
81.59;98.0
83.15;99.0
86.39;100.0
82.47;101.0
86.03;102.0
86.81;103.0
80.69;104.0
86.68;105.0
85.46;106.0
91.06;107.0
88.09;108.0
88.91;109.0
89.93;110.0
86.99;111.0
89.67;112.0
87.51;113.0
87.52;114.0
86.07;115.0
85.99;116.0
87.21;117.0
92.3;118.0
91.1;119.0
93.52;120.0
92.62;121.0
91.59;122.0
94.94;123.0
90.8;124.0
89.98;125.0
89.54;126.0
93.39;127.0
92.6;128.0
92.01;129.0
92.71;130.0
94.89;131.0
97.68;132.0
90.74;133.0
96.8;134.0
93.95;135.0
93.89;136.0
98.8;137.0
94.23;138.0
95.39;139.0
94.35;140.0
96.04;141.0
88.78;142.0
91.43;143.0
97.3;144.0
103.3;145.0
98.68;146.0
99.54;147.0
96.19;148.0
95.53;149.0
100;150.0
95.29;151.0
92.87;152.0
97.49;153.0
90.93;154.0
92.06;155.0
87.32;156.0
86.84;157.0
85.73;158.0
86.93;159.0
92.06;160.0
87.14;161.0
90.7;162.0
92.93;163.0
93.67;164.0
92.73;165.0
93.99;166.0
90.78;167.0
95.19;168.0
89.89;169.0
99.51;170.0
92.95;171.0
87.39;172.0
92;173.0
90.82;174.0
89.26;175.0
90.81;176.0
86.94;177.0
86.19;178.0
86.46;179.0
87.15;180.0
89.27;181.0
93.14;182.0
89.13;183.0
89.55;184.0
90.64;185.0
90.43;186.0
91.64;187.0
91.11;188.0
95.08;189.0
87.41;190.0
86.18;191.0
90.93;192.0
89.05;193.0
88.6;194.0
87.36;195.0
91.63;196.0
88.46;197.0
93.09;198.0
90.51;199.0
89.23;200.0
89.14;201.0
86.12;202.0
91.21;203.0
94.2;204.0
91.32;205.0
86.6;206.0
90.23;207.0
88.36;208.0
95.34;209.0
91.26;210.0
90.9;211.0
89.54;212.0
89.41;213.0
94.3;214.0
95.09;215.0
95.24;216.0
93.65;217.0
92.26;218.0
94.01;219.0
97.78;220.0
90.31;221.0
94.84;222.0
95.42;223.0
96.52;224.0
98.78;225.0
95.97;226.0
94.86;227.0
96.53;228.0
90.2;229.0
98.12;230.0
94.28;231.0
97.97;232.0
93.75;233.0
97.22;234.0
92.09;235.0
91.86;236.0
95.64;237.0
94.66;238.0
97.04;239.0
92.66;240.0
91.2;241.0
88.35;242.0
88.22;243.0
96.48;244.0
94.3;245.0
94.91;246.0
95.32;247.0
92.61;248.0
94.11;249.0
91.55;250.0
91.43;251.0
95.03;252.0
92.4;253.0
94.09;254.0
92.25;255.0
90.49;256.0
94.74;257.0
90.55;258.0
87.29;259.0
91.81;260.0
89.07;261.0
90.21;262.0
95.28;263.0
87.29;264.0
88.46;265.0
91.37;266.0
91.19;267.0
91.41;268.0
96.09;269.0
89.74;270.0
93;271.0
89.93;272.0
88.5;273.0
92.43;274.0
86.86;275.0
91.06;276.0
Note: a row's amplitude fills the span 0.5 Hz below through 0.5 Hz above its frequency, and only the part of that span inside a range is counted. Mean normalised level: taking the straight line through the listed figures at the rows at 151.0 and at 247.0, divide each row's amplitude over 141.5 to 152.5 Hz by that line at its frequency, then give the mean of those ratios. 1.01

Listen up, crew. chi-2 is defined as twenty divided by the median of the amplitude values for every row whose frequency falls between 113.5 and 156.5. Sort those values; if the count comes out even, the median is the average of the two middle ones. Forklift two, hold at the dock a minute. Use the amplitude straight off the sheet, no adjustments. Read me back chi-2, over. 0.214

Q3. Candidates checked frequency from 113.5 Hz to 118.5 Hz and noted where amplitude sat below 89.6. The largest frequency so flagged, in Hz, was 117.0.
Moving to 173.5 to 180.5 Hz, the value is 180.0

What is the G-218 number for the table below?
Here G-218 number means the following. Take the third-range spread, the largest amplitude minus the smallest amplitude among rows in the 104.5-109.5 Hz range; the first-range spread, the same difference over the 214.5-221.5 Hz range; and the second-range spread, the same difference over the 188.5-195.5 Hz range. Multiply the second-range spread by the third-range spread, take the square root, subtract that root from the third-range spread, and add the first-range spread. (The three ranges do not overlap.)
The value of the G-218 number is 6.0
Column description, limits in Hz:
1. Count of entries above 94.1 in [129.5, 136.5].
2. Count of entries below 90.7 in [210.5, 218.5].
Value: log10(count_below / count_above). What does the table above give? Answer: -0.18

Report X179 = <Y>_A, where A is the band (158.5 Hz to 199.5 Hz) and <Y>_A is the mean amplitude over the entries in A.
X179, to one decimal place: 90.5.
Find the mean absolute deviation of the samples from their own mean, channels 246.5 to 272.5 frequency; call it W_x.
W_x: 1.94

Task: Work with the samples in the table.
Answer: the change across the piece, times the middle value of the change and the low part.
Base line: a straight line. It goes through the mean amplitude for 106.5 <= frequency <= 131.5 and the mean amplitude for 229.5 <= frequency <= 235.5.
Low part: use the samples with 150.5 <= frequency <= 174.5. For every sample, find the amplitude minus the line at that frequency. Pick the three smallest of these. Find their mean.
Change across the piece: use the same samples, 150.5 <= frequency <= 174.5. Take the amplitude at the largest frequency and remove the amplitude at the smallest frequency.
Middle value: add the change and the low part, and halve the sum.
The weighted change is 23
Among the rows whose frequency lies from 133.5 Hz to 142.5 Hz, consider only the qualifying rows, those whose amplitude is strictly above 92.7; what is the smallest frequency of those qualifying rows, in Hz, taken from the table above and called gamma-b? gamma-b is 134.0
